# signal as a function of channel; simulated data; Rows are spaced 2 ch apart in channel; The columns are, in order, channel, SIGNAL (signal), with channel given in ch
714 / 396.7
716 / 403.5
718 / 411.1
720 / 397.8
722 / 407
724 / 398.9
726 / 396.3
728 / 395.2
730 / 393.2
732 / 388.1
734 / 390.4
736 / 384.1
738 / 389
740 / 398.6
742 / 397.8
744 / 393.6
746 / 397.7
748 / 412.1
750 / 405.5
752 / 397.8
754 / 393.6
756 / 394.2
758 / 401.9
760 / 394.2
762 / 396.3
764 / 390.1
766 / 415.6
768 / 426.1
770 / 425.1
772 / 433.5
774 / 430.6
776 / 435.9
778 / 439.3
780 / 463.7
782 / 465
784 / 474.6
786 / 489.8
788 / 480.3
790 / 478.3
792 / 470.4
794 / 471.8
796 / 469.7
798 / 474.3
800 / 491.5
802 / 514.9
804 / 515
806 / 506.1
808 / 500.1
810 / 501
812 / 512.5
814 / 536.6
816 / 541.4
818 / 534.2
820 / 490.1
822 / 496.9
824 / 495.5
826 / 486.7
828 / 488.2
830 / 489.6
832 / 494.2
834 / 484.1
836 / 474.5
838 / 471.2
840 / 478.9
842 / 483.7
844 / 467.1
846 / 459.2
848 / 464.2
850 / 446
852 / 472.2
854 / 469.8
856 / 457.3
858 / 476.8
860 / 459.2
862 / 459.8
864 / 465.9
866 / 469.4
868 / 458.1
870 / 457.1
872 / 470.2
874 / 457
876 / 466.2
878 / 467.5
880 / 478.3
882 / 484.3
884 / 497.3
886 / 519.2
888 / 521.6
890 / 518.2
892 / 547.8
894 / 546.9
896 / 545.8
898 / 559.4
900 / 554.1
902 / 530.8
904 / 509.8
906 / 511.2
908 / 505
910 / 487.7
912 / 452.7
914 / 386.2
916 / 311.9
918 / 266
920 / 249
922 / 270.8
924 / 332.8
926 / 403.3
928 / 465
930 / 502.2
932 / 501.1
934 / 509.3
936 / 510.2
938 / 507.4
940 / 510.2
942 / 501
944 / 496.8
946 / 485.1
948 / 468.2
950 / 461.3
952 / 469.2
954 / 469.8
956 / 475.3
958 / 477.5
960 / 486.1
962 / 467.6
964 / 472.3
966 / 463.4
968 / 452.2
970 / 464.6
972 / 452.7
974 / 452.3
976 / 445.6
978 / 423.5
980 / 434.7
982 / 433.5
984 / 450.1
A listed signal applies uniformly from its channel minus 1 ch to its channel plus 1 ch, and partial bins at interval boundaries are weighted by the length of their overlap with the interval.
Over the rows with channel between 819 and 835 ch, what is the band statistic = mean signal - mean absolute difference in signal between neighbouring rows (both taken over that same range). 486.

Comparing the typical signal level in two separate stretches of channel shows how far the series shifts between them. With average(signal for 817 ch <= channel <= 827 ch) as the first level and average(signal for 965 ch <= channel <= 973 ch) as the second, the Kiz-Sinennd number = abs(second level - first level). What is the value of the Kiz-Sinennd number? 42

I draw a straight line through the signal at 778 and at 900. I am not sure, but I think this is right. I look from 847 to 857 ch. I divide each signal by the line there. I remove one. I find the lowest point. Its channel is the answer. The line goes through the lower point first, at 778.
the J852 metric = 850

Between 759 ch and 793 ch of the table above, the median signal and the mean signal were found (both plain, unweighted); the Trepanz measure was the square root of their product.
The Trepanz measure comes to 439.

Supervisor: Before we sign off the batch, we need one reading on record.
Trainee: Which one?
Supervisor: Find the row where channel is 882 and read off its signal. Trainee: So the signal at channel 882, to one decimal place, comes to 484.3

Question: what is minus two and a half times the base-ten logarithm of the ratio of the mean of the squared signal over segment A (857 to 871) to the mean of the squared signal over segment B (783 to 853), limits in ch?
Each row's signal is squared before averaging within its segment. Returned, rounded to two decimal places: 0.12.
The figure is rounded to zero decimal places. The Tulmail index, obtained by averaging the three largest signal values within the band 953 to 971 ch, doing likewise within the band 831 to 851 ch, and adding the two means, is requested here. 967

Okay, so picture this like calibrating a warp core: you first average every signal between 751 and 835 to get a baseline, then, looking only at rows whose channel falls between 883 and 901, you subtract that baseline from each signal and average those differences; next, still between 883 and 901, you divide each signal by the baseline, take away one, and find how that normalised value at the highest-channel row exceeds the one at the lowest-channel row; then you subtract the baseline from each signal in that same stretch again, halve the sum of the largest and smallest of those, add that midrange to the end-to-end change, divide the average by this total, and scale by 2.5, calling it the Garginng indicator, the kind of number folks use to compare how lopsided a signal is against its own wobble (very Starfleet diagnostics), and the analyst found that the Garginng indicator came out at 2.7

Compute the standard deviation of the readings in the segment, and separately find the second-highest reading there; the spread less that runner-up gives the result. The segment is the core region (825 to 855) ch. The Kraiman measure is -477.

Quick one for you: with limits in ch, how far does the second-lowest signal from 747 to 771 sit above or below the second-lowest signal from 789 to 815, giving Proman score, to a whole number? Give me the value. -77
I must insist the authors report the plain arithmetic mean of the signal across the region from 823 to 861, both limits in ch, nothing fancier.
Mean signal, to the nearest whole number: 475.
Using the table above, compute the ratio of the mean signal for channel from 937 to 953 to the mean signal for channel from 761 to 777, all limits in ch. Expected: 1.16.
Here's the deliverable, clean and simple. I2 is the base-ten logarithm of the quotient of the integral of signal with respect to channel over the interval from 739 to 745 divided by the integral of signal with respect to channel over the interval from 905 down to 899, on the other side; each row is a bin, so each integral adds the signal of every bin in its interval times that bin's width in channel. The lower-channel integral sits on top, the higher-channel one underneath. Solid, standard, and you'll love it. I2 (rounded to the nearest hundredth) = -0.13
